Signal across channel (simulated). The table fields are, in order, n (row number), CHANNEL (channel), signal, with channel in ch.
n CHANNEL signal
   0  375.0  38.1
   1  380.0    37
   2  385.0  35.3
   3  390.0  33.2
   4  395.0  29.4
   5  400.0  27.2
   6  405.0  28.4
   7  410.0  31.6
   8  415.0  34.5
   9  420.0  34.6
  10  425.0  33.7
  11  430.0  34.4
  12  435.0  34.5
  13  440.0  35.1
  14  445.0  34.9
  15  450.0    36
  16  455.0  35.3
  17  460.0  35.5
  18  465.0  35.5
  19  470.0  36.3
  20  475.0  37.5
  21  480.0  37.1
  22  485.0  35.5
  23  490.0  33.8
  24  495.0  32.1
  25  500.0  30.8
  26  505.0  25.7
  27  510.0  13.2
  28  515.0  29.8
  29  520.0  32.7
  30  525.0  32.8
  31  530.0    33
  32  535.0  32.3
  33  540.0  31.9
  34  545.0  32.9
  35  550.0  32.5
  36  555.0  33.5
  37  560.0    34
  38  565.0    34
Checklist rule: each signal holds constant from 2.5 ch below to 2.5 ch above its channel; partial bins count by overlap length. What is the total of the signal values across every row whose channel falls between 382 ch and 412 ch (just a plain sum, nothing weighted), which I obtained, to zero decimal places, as 185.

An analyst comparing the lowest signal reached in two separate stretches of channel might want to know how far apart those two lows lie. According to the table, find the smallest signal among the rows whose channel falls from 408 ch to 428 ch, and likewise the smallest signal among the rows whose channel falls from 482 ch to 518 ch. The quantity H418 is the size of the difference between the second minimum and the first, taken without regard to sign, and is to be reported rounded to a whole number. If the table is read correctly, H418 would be 18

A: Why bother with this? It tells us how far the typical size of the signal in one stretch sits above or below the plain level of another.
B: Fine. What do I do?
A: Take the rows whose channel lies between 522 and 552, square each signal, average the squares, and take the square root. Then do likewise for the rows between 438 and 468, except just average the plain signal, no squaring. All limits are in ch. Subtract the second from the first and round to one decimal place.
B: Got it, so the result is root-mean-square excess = -2.8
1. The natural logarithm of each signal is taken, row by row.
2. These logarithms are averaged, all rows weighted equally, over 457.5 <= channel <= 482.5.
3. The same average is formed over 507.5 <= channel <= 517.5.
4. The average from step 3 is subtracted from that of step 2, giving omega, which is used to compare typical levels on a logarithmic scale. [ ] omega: 0.6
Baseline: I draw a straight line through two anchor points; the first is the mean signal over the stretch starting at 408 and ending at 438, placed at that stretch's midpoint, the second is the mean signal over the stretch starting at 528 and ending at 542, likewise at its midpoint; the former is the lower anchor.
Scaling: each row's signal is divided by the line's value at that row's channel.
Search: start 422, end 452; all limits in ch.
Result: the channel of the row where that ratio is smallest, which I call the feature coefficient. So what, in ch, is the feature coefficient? 425.0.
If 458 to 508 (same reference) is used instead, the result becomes 505.0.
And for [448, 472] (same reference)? 455.0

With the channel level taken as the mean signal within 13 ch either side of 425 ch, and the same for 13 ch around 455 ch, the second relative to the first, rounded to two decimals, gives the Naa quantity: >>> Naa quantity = 1.03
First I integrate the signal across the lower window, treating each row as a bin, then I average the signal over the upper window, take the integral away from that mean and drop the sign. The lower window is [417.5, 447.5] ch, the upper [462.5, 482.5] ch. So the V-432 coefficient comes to 999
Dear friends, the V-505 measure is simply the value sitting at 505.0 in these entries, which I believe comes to 25.7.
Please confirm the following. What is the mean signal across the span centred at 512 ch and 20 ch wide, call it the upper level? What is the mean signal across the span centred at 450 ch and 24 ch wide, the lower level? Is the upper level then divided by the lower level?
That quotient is 0.72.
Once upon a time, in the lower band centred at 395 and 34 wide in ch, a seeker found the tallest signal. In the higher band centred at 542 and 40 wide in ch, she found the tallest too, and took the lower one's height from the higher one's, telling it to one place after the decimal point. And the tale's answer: -3.0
